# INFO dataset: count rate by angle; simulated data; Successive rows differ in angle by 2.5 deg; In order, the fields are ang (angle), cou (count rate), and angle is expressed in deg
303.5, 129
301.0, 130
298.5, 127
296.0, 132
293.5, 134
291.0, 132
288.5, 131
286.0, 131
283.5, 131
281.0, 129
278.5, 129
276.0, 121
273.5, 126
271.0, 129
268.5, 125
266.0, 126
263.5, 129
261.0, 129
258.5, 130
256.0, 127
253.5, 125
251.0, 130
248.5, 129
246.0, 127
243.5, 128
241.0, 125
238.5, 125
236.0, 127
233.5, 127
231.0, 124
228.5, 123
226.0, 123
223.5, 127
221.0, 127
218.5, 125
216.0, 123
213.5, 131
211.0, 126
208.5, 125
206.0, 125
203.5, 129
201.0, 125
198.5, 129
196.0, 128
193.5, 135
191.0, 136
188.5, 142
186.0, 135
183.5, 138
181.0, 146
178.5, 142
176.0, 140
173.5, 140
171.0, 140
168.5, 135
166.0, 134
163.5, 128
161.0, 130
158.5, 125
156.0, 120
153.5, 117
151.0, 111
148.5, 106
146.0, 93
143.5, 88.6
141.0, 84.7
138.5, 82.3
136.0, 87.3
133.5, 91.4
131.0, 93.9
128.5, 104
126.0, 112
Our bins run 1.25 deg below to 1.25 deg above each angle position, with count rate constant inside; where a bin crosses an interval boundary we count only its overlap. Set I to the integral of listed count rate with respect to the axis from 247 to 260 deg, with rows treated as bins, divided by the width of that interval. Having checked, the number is 128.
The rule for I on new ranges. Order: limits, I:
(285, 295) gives 132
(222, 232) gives 124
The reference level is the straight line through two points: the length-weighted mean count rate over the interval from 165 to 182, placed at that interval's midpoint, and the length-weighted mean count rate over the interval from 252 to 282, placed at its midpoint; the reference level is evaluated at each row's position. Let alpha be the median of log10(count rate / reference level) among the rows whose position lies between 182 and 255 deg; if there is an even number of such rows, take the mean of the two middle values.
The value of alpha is -0.020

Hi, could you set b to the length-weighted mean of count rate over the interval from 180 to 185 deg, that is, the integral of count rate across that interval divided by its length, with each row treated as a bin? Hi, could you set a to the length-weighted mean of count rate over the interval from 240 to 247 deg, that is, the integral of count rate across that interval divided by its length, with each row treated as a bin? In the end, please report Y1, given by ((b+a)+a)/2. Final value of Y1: 197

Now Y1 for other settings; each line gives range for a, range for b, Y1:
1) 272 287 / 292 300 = 193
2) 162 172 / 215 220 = 196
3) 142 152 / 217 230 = 161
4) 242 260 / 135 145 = 171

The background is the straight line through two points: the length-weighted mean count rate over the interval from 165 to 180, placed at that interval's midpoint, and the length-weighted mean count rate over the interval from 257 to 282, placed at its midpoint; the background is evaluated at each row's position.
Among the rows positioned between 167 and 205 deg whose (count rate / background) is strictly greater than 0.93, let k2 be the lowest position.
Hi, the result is 168.5 deg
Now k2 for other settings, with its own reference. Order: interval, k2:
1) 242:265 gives 243.5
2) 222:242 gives 223.5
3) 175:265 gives 176.0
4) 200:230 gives 203.5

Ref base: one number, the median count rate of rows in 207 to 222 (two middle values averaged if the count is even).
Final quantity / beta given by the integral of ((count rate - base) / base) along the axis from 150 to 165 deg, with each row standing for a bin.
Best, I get -0.39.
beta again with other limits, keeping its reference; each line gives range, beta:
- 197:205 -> 0.13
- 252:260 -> 0.13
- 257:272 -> 0.29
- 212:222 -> 0.08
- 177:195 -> 1.94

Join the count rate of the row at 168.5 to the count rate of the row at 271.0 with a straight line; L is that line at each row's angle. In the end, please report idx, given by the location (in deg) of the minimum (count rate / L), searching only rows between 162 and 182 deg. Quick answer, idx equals 163.5 deg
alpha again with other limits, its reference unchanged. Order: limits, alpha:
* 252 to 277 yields -0.002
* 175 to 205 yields -0.005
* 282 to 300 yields 0.023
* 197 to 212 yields -0.031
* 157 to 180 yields -0.016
